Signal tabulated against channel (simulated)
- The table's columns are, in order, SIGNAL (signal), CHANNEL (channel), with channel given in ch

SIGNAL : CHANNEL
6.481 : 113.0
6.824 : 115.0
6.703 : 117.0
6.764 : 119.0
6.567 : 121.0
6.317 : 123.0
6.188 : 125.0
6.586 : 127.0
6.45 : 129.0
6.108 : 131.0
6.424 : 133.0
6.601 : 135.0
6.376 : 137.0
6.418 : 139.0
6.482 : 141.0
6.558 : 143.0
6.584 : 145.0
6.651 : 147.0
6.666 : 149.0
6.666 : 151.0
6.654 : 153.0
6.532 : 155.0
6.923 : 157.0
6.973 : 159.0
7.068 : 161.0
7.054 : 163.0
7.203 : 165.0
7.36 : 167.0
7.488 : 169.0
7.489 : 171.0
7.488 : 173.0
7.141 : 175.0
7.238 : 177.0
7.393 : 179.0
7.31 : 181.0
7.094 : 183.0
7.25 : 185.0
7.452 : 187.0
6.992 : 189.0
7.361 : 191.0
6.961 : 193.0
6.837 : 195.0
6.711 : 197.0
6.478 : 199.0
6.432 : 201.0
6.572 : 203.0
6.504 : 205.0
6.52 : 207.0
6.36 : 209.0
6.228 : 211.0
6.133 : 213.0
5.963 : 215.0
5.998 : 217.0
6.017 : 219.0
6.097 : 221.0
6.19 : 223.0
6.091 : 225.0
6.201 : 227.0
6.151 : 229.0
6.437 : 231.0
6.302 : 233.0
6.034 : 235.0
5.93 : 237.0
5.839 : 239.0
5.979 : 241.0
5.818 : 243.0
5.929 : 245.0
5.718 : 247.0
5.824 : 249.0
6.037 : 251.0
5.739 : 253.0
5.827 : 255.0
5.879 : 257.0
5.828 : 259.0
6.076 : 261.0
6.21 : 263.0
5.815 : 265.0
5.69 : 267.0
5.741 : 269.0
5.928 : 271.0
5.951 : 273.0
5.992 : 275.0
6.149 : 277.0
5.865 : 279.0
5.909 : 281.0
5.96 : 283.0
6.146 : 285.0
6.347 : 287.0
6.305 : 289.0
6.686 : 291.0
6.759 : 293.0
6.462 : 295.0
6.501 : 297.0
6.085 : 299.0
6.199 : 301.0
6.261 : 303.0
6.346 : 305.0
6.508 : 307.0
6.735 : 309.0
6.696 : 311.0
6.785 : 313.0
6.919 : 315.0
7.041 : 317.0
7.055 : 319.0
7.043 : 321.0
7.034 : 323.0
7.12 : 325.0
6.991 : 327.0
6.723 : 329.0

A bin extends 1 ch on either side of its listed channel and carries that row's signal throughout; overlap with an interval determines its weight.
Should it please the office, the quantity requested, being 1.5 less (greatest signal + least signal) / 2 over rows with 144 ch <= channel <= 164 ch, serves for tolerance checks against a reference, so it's -5.3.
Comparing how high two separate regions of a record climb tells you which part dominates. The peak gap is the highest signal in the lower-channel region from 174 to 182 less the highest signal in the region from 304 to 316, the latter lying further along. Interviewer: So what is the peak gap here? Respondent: 0.5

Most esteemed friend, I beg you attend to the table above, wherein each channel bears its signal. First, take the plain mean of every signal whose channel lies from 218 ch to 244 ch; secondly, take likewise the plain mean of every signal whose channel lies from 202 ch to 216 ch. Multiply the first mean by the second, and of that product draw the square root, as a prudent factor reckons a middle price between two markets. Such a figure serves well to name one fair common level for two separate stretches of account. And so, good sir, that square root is 6.20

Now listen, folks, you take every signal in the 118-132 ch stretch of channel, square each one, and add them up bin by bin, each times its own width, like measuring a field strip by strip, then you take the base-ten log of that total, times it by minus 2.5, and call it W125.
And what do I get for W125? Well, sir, -6.91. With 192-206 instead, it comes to -6.98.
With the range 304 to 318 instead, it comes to -7.00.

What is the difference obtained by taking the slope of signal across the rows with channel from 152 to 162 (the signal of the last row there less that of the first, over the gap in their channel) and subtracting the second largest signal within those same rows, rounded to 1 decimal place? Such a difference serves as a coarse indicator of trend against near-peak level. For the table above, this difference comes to -6.9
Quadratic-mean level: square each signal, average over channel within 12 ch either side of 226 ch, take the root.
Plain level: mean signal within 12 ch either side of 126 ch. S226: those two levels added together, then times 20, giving 252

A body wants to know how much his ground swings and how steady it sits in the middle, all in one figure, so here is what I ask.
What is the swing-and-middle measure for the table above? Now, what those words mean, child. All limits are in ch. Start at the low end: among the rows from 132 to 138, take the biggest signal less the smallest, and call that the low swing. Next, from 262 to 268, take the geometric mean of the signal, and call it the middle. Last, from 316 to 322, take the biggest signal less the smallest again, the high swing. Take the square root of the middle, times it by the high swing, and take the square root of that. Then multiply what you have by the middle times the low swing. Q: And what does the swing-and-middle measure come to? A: 0.24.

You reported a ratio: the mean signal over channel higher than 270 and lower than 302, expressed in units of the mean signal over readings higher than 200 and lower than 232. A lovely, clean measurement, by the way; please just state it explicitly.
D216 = 0.99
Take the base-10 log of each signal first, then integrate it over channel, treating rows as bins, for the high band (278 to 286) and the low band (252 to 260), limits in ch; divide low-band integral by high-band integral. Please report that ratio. 0.99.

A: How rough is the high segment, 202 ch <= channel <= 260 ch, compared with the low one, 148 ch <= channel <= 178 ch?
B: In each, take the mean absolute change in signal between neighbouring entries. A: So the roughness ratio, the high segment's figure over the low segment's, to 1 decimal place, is 1.1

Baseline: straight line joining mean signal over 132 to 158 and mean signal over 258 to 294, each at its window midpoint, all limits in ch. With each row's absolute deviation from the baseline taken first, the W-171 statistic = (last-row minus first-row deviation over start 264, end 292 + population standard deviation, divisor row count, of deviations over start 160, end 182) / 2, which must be 0.27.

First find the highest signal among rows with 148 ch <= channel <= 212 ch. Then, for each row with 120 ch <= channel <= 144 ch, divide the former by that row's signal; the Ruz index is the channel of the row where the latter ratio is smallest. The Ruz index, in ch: 135.0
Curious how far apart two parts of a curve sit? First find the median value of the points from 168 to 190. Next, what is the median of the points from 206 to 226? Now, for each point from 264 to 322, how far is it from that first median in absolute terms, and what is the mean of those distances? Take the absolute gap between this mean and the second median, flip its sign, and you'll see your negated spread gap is -5.15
